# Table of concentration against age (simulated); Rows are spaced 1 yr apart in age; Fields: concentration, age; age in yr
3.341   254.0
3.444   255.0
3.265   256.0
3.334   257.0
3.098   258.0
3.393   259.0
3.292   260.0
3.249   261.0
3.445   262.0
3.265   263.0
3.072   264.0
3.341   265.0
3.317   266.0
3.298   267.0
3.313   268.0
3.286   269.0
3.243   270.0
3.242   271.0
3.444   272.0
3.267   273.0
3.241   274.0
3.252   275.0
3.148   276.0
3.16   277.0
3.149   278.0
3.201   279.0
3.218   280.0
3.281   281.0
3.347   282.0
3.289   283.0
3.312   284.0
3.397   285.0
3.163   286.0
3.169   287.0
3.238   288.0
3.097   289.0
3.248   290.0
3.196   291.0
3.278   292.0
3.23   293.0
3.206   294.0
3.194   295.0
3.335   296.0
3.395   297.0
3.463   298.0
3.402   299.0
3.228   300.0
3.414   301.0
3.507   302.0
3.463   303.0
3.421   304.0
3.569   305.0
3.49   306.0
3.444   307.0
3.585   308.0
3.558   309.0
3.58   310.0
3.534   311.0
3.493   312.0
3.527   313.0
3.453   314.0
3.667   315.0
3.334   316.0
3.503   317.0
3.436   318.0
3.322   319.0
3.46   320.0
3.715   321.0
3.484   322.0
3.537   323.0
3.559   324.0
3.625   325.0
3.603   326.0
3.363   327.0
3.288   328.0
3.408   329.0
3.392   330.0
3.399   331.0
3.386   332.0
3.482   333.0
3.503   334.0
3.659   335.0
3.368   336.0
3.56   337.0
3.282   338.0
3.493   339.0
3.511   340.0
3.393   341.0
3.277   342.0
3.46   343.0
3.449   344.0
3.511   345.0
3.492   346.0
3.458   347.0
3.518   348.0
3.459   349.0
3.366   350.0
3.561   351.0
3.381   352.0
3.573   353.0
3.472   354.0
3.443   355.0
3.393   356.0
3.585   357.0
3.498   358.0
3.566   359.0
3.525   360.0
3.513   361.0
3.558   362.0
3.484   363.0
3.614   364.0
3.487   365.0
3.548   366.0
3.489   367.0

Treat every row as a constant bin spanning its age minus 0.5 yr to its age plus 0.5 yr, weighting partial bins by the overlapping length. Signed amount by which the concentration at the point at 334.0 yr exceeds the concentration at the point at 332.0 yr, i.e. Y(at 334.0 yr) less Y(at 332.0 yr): 0.1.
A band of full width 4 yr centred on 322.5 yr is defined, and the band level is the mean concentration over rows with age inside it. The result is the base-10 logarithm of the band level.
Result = 0.553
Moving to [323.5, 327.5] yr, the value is 0.549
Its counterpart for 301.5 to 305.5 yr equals 0.543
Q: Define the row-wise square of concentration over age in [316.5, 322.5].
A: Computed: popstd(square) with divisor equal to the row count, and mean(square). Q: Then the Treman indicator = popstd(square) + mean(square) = 13.0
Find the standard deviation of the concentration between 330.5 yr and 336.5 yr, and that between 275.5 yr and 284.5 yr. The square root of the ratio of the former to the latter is 1.2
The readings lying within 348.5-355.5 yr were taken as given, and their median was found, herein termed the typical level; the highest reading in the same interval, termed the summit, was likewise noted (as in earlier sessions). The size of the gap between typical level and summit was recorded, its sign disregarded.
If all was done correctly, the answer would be 0.11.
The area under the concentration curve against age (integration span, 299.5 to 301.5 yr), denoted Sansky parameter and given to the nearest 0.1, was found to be 6.6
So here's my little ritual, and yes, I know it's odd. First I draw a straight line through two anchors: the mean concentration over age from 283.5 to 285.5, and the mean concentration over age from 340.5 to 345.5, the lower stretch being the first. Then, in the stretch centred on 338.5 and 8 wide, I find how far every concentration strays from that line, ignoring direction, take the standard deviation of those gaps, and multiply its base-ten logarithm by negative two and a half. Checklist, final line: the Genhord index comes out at 2.9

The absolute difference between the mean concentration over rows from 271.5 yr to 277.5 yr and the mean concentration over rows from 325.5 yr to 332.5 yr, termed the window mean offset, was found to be 0.15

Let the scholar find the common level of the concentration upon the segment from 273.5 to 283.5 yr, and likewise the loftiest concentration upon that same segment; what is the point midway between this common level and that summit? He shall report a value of 3.29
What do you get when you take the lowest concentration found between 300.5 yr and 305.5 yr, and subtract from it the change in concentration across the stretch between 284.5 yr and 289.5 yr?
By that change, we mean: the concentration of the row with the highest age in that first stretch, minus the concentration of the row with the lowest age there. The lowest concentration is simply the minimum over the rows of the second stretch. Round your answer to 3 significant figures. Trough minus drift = 3.71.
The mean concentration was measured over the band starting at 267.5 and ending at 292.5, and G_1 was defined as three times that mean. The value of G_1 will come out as 9.7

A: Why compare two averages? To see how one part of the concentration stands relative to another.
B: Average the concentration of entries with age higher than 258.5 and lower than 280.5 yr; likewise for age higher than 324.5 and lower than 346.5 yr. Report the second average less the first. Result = 0.18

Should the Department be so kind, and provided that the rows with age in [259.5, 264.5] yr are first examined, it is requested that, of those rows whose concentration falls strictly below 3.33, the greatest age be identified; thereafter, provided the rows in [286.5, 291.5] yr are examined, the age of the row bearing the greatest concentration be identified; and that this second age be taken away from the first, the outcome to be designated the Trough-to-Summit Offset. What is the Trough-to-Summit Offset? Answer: -26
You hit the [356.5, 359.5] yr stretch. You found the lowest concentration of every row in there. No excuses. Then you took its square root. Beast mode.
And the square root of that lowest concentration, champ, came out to 1.87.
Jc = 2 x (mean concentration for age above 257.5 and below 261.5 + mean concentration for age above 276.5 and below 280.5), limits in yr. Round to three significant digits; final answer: 12.9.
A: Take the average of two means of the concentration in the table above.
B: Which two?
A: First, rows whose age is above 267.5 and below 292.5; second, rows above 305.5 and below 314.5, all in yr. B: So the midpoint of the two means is 3.38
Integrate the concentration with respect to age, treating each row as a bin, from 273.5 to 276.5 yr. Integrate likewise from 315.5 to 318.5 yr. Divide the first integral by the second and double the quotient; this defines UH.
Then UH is 1.88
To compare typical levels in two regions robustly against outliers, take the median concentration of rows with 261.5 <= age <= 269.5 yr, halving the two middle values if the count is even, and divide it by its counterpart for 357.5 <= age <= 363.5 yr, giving 0.94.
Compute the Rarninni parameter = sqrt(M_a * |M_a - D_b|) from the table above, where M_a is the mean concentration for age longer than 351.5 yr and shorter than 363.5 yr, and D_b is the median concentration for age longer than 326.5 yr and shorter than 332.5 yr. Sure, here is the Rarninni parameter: 0.6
